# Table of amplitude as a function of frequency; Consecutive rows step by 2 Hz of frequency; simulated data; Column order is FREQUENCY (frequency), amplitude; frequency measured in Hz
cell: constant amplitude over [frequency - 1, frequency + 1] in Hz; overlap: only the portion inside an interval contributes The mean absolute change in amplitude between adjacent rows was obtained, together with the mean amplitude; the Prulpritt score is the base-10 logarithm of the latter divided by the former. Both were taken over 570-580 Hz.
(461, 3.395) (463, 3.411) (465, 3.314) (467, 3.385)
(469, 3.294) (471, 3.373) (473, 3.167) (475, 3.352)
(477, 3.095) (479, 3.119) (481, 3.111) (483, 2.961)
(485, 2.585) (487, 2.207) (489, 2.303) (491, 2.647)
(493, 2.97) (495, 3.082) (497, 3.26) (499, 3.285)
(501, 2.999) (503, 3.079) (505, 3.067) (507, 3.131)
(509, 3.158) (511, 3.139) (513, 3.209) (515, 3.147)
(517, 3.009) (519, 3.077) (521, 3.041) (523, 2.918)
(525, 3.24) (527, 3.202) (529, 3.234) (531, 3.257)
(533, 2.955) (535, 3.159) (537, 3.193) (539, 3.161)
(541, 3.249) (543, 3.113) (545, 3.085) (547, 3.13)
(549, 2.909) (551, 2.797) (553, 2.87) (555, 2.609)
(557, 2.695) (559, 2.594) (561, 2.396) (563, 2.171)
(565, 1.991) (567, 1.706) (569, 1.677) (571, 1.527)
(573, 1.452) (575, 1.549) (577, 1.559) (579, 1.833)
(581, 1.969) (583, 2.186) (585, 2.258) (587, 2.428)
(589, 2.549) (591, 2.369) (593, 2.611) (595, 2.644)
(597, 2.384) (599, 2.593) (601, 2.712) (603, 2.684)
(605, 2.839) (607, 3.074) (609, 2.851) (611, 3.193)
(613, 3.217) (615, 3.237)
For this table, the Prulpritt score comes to 1.1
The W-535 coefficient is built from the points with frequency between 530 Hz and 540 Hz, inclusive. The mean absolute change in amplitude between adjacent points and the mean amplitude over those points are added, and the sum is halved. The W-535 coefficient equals 1.64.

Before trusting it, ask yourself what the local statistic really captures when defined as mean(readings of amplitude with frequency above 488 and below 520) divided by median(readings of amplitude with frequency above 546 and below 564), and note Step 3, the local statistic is 1.1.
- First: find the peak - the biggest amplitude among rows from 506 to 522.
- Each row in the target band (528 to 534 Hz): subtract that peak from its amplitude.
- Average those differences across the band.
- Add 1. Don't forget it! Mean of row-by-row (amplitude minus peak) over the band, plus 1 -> 0.94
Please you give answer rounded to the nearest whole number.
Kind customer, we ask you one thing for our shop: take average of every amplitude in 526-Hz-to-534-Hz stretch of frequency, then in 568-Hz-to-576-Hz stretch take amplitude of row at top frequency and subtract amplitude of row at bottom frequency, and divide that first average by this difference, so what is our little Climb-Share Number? -25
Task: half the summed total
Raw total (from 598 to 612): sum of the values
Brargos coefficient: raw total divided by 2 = 10.0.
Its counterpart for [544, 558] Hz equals 10.0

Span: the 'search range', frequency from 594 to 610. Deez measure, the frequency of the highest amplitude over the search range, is 607 Hz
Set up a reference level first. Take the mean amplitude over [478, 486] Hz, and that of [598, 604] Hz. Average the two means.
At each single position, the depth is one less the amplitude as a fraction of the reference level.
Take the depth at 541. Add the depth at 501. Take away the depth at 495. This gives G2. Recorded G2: -0.1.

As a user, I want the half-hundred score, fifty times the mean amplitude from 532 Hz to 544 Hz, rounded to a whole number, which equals 157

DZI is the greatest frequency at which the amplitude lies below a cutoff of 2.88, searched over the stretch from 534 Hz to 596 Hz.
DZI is 595 Hz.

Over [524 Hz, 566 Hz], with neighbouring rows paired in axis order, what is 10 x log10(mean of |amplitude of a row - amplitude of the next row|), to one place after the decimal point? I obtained -9.2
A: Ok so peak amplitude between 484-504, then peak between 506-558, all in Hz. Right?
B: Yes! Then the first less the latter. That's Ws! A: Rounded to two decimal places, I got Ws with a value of 0.03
